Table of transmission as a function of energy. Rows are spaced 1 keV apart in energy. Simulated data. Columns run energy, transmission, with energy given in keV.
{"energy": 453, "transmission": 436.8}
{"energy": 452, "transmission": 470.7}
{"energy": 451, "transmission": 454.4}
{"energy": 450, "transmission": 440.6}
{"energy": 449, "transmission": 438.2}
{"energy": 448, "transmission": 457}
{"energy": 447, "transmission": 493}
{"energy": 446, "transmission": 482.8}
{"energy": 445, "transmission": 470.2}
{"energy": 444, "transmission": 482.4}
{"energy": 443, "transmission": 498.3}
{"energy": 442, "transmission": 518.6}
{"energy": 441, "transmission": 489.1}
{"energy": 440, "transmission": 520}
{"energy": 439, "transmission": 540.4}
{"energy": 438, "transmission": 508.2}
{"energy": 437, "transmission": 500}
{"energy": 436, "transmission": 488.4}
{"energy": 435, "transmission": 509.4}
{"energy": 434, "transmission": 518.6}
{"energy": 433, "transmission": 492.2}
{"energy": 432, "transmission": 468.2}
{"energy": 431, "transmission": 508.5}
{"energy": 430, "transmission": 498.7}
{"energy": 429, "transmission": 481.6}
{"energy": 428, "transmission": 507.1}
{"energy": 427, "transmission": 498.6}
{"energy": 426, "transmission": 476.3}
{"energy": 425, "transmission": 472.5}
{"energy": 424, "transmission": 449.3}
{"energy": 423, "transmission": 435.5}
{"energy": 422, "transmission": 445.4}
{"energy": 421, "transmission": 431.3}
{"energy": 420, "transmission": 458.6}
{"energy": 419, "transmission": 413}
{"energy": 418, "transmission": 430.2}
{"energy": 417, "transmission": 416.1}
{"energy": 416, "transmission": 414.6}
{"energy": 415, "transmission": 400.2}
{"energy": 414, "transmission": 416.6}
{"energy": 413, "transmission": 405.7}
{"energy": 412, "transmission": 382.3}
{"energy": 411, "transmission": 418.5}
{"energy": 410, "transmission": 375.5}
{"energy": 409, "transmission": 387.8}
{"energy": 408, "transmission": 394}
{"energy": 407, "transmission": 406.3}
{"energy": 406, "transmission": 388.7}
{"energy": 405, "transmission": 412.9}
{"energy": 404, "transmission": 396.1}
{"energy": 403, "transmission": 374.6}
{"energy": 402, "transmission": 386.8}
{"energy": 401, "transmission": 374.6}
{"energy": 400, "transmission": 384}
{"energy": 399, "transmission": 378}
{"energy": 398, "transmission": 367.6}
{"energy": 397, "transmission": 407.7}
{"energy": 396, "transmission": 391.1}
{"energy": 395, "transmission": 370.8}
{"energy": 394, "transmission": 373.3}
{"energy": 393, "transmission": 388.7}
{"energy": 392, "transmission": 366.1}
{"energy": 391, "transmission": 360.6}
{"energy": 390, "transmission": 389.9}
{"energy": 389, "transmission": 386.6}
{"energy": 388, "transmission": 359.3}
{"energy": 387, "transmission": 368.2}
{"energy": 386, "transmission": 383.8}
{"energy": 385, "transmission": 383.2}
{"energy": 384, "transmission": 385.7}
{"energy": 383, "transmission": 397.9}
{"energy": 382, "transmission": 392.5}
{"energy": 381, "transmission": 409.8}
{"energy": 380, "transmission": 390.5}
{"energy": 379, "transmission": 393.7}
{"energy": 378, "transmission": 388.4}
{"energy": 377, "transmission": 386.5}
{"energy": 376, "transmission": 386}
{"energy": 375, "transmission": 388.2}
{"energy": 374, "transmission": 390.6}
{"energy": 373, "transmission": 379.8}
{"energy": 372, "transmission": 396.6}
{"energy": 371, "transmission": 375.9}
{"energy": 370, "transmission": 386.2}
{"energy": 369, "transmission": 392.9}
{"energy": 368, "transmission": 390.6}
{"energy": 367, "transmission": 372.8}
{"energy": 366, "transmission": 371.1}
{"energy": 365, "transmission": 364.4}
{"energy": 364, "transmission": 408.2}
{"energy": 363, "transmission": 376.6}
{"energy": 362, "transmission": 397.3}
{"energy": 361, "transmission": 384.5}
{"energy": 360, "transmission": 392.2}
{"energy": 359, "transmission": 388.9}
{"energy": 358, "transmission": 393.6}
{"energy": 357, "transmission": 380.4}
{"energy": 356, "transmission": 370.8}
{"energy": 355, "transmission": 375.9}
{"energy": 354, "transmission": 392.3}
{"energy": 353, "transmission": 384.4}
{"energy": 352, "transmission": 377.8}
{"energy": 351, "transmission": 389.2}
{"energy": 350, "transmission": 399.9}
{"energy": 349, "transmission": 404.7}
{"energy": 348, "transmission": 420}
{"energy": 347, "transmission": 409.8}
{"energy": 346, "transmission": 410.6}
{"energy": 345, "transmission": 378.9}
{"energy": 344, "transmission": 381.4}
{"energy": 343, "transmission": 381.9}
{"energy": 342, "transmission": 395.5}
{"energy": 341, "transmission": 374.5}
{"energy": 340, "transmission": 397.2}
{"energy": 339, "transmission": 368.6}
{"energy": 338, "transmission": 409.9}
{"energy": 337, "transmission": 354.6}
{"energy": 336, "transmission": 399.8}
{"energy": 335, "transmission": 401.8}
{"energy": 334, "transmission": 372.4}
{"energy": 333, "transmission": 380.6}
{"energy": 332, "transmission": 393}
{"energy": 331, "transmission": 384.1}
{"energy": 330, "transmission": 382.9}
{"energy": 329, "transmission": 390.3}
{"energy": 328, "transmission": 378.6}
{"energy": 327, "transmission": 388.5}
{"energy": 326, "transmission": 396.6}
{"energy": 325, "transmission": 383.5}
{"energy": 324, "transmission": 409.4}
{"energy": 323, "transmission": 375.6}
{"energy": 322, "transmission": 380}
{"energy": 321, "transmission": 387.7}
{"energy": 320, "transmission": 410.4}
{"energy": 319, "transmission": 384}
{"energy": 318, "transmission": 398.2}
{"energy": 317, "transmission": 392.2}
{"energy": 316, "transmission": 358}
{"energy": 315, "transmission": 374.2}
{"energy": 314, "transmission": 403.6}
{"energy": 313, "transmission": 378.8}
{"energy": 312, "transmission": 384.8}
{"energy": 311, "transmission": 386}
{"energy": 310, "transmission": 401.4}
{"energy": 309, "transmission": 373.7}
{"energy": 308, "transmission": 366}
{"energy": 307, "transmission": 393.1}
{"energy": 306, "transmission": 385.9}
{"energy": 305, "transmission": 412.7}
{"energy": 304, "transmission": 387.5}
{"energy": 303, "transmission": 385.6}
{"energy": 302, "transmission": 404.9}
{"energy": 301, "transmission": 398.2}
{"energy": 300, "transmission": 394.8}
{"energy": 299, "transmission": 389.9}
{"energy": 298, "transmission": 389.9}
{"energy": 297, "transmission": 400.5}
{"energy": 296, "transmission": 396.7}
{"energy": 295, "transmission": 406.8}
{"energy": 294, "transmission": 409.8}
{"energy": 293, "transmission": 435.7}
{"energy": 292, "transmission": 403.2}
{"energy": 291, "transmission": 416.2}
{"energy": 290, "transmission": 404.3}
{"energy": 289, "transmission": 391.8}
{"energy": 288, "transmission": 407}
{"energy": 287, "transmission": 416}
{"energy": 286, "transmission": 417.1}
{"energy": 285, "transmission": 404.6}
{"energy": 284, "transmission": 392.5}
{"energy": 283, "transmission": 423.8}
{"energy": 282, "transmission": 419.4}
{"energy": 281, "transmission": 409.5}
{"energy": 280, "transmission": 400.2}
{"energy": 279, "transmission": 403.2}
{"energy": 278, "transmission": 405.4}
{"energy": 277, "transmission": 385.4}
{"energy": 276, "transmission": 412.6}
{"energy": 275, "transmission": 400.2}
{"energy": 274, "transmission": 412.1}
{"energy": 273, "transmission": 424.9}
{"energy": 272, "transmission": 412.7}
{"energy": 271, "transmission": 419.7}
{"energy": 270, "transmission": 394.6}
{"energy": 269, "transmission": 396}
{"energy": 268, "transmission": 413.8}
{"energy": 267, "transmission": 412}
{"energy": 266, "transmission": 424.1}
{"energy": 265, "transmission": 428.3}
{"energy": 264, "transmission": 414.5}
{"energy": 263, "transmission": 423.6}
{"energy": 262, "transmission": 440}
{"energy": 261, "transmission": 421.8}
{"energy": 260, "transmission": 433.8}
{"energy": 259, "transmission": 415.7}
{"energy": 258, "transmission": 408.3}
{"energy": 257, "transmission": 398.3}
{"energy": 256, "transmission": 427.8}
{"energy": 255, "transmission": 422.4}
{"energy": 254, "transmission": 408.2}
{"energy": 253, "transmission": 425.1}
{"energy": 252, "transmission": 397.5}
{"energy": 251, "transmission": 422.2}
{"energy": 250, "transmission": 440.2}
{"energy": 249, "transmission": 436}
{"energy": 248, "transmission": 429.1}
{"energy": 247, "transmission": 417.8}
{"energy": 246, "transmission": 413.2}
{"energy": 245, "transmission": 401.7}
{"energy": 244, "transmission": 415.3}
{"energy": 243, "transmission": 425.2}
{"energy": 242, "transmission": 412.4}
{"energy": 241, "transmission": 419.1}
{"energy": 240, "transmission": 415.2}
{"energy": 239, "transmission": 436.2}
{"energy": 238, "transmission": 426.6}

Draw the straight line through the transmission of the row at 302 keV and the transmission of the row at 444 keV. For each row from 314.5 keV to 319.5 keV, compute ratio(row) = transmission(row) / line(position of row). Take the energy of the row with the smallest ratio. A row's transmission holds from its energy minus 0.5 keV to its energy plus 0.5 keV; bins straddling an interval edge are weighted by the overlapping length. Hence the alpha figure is 316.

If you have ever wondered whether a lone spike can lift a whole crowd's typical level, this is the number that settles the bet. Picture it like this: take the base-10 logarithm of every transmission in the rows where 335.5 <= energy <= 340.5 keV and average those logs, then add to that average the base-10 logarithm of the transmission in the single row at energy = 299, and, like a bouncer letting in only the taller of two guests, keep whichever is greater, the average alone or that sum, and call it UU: 5.18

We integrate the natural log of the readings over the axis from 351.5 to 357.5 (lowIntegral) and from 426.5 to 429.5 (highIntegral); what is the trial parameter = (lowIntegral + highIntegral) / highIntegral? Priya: 2.91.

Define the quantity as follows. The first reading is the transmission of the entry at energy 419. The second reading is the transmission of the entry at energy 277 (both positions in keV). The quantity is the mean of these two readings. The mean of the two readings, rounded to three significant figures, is 399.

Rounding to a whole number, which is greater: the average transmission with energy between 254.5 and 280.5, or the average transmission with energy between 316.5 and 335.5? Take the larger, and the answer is 414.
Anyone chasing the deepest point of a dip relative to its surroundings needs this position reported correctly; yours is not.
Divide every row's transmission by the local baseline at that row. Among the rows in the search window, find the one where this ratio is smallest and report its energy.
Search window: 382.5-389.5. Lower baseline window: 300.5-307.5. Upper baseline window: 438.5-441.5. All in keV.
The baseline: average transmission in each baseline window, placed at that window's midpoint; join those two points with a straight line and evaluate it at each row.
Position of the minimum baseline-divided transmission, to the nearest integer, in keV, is 388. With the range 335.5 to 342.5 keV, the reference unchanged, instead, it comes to 337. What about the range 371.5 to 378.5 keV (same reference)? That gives 373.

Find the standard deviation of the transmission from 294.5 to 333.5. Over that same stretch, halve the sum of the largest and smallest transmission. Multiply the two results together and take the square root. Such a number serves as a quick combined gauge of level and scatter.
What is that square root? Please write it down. 68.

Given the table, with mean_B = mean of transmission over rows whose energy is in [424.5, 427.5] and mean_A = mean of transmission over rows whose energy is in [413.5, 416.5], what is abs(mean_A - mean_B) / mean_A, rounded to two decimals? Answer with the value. 0.18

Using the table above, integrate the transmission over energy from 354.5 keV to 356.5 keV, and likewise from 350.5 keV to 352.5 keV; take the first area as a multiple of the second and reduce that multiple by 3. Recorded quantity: -2.03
